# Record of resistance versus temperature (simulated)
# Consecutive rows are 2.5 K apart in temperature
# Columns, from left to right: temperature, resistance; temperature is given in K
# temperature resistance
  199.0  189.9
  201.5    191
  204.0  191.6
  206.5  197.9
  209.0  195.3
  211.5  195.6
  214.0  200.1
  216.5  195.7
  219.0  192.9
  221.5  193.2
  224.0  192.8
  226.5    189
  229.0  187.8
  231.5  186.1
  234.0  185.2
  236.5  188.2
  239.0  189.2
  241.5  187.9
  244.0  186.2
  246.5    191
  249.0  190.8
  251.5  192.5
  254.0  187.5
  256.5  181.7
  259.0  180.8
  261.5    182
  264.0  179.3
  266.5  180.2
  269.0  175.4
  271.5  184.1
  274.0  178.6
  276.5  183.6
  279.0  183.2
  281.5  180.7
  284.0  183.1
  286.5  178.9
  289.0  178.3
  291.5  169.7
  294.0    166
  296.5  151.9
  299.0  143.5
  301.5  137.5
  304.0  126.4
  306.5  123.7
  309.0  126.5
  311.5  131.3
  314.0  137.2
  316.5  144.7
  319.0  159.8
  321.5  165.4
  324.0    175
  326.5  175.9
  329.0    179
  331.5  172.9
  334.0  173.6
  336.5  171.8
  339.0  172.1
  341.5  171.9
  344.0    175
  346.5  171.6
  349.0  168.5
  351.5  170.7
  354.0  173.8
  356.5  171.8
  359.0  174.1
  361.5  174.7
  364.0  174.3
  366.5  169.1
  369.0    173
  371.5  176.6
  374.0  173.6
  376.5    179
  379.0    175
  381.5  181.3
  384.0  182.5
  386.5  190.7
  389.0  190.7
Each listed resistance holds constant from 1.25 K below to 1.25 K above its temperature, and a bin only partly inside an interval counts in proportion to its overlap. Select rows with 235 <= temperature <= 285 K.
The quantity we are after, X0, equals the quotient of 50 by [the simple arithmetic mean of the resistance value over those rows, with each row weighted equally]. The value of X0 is 0.271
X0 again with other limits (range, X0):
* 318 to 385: 0.288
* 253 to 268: 0.275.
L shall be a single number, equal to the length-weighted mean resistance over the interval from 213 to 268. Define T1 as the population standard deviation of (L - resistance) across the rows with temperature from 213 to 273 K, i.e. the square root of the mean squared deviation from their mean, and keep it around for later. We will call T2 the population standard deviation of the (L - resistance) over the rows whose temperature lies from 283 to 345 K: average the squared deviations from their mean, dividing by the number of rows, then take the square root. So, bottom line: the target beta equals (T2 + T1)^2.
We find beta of 617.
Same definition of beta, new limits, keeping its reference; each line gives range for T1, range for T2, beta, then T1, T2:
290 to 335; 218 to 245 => 474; 19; 3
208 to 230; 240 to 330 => 585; 3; 21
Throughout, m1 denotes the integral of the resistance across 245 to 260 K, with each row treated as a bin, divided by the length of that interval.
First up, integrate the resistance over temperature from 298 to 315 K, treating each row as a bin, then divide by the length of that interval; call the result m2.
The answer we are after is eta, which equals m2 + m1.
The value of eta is 320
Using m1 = 187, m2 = 132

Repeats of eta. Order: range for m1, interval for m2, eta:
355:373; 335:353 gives 345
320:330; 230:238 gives 360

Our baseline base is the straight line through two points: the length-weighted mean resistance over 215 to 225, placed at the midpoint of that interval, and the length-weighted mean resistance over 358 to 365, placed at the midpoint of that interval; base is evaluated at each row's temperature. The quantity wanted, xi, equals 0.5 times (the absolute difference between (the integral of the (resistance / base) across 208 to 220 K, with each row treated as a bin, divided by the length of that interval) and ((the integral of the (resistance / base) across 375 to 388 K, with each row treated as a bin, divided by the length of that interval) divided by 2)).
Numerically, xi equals 0.239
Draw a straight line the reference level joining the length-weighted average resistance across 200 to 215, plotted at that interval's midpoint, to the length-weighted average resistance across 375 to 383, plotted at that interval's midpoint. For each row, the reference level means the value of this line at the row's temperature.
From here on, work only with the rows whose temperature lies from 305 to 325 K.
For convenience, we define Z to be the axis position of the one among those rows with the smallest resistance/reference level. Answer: 306.5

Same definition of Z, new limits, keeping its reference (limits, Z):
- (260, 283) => 269.0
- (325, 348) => 336.5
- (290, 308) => 306.5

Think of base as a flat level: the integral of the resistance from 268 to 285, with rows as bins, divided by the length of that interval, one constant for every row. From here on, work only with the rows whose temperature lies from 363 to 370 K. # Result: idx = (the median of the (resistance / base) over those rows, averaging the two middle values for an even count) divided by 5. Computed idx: 0.191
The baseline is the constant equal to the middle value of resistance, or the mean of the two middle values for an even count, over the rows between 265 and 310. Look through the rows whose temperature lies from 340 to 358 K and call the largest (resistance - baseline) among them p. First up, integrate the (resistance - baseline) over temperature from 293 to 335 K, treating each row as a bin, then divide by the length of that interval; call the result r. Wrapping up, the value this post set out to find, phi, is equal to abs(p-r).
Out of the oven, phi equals 23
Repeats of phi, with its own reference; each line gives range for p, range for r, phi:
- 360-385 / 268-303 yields 12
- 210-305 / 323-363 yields 27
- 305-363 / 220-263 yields 9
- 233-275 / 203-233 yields 1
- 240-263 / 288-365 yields 31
